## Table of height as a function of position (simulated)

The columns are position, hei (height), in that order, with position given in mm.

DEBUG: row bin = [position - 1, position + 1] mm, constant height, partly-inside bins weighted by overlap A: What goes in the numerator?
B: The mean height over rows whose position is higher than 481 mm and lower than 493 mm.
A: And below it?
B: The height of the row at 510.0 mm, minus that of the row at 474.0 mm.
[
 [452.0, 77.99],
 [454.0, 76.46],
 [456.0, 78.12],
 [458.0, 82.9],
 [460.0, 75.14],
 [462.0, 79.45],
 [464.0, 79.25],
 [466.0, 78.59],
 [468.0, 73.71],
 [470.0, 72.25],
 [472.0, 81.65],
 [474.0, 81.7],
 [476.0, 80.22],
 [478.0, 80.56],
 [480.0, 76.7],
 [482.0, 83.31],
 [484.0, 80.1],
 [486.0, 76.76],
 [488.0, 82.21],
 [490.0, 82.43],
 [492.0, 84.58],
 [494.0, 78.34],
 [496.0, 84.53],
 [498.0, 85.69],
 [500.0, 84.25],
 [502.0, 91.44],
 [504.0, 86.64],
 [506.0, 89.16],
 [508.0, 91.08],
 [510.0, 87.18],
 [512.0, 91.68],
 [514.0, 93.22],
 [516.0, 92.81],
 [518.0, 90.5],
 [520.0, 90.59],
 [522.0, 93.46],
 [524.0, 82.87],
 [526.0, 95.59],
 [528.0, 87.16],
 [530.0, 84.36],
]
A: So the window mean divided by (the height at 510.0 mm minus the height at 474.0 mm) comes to 15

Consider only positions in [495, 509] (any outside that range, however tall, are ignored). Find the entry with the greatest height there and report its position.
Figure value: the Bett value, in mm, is 502.0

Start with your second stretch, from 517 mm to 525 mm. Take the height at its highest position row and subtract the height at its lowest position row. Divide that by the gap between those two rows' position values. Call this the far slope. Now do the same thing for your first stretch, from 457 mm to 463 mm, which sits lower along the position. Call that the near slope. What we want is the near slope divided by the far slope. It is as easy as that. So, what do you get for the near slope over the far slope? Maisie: 0.7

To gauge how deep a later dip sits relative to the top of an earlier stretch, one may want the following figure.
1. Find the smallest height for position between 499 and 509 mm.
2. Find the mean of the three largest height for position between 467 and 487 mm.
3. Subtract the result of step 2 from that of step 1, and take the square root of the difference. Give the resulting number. 1.4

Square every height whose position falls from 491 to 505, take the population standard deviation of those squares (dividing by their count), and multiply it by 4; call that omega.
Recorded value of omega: 2434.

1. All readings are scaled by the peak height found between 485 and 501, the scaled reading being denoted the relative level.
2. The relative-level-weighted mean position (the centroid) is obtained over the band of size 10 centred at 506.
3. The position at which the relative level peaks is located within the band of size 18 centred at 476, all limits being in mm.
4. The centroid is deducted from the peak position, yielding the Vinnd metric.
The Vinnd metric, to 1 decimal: -24.0 mm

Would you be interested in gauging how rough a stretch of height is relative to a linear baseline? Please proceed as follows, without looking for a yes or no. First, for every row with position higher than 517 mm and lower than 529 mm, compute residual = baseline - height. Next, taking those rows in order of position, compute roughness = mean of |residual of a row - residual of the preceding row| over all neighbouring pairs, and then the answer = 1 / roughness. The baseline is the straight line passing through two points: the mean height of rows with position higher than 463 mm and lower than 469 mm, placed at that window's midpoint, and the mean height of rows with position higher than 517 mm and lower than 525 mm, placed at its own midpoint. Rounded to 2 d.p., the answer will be 0.14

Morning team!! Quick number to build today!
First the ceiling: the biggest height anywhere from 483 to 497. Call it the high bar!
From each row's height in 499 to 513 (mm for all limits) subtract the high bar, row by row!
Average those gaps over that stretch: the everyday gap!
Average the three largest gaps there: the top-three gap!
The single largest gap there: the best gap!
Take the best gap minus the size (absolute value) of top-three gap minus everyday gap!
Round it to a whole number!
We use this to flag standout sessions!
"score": 4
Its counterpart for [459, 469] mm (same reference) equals -7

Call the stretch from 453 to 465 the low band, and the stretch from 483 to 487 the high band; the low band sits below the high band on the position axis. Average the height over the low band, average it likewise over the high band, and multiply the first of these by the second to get 6161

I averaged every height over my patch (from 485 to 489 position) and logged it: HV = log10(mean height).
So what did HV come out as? 1.900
